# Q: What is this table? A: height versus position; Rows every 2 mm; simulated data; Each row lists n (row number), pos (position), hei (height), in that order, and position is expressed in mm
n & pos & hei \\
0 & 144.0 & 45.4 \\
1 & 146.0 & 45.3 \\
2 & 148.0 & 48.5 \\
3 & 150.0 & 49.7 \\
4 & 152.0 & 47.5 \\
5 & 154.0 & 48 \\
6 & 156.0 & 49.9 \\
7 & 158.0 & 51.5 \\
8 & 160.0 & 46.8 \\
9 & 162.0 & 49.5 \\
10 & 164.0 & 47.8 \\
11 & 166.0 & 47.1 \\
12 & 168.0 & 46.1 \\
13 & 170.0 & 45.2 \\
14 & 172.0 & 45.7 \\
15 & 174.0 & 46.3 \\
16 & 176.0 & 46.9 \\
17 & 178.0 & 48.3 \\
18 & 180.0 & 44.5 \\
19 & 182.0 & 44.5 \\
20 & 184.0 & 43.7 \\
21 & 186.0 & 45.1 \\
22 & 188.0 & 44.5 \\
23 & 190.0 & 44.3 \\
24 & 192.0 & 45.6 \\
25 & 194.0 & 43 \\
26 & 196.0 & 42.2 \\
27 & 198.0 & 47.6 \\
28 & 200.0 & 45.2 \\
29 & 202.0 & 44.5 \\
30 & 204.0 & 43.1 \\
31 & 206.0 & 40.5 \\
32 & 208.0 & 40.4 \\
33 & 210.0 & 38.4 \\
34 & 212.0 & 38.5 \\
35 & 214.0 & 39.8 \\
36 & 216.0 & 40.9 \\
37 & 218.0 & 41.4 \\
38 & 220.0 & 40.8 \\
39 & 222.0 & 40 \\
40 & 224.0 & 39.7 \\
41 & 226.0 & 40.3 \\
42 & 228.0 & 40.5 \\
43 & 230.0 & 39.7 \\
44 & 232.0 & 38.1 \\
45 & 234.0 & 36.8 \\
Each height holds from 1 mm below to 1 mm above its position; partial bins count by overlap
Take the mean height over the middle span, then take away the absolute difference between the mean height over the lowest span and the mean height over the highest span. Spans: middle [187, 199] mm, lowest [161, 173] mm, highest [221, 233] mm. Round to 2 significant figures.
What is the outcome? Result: 37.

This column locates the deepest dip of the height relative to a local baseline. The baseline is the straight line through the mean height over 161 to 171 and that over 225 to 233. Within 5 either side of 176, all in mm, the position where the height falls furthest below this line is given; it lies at 180.0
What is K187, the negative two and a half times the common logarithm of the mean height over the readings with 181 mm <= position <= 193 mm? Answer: -4.12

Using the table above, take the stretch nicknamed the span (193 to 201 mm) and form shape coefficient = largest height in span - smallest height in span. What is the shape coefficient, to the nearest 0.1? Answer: 5.4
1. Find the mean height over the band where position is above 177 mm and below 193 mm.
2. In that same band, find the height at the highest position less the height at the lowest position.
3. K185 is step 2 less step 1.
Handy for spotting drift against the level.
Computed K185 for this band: -47.8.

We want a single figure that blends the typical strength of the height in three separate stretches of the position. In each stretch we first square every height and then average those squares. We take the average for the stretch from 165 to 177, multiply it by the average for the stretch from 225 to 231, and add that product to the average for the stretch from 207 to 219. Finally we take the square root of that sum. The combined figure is 1857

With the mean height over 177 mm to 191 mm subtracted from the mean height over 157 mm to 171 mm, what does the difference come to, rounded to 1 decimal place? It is 2.7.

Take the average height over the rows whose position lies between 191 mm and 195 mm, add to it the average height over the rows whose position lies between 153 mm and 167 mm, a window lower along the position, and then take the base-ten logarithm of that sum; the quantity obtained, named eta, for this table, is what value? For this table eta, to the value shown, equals 1.97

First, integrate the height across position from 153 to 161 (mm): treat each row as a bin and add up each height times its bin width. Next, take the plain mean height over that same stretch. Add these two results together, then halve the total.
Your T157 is 221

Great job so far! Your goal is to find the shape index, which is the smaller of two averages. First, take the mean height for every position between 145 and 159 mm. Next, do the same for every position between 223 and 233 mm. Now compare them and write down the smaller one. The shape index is 40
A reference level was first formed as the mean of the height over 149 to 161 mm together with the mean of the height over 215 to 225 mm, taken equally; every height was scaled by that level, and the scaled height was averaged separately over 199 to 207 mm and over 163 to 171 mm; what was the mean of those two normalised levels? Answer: 1.00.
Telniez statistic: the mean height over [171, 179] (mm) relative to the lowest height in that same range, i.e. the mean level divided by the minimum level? 1.02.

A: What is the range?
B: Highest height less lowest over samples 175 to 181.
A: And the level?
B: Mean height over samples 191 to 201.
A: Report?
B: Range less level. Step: -40.9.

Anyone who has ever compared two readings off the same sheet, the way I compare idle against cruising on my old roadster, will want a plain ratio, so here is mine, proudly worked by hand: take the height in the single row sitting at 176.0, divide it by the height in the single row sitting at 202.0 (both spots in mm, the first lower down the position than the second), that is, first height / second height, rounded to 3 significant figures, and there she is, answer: 1.05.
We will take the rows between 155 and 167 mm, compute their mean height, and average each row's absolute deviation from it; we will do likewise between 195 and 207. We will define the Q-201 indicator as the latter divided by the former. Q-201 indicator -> 1.25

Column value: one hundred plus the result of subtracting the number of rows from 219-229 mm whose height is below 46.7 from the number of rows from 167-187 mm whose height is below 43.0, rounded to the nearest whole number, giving 95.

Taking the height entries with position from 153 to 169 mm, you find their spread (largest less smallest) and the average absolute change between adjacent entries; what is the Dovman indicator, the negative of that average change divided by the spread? -0.378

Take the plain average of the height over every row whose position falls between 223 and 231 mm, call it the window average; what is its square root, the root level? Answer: 6.33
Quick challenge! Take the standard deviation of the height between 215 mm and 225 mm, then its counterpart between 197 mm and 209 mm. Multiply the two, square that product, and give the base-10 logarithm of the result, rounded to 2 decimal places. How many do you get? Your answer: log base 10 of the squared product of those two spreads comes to 0.40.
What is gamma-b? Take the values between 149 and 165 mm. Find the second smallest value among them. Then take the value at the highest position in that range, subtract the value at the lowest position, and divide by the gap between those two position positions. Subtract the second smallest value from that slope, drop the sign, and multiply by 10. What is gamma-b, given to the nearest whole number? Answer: 476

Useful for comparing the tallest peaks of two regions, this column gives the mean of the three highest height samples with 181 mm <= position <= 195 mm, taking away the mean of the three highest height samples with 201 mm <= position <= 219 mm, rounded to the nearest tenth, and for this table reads 2.1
